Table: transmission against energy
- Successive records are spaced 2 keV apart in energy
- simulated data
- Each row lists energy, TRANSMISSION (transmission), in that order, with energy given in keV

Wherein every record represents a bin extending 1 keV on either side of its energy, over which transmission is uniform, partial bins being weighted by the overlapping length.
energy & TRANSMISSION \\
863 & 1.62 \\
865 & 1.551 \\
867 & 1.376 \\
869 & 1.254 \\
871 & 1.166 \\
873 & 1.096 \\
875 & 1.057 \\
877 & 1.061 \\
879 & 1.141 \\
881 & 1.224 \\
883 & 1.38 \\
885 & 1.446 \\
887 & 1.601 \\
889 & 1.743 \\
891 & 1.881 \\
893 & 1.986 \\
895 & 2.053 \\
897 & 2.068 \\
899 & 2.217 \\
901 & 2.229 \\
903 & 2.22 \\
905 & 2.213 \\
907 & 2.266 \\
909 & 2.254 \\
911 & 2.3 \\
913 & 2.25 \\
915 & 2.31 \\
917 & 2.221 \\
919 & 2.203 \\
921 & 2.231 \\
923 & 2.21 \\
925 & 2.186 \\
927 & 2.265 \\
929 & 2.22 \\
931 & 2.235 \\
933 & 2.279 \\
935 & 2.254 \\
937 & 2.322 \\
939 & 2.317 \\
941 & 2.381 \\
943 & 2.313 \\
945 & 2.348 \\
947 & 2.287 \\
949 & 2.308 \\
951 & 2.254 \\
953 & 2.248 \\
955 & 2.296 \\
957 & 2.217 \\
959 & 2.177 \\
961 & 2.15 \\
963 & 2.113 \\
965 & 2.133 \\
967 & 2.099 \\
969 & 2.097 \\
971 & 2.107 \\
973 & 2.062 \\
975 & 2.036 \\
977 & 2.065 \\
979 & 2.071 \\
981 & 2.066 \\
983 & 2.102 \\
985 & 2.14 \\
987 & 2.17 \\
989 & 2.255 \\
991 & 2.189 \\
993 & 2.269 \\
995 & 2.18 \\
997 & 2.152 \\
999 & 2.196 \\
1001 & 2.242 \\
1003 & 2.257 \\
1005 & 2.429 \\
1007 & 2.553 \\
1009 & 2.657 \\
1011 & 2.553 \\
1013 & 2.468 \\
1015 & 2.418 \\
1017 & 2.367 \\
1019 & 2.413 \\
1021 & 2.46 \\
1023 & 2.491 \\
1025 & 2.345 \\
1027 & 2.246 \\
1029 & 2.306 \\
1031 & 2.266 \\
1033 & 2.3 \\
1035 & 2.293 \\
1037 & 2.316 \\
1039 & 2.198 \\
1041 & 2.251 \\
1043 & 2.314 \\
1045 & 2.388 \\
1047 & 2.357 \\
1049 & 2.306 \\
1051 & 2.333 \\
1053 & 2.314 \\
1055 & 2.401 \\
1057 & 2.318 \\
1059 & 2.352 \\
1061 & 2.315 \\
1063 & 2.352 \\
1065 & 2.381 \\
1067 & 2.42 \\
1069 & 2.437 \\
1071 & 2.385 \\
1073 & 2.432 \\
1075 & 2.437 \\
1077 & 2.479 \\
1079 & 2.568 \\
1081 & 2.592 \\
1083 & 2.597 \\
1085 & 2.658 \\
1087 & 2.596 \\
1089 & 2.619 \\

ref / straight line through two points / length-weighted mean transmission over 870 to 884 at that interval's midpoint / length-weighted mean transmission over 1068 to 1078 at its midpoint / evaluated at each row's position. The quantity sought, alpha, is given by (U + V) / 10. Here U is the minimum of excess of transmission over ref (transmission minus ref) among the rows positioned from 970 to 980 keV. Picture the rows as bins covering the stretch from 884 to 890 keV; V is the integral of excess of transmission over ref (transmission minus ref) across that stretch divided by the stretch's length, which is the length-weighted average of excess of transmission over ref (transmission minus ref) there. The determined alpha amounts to 0.061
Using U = 0.2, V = 0.37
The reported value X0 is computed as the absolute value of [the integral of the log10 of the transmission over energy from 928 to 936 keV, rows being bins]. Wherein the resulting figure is 2.81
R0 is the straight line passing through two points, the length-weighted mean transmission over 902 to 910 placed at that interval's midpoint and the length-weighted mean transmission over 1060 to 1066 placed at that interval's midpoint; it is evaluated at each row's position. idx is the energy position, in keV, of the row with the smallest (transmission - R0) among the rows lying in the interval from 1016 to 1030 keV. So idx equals 1027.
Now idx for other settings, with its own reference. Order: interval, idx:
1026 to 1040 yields 1039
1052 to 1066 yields 1061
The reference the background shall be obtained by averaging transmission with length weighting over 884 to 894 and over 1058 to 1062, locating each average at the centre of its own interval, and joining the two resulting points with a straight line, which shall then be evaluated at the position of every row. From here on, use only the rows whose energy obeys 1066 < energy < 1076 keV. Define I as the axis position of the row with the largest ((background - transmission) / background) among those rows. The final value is 1071 keV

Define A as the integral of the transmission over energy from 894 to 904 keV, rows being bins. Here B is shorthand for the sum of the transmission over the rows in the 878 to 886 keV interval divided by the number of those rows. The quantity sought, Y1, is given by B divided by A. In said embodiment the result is 0.06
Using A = 22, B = 1.30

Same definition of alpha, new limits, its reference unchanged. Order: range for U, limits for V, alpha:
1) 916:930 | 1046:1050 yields 0.077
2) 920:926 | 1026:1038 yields 0.083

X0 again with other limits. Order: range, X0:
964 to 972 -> 2.59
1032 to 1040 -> 2.86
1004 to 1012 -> 3.25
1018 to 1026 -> 3.08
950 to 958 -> 2.82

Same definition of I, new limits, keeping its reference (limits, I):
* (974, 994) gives 975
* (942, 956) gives 953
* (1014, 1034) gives 1027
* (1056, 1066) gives 1061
